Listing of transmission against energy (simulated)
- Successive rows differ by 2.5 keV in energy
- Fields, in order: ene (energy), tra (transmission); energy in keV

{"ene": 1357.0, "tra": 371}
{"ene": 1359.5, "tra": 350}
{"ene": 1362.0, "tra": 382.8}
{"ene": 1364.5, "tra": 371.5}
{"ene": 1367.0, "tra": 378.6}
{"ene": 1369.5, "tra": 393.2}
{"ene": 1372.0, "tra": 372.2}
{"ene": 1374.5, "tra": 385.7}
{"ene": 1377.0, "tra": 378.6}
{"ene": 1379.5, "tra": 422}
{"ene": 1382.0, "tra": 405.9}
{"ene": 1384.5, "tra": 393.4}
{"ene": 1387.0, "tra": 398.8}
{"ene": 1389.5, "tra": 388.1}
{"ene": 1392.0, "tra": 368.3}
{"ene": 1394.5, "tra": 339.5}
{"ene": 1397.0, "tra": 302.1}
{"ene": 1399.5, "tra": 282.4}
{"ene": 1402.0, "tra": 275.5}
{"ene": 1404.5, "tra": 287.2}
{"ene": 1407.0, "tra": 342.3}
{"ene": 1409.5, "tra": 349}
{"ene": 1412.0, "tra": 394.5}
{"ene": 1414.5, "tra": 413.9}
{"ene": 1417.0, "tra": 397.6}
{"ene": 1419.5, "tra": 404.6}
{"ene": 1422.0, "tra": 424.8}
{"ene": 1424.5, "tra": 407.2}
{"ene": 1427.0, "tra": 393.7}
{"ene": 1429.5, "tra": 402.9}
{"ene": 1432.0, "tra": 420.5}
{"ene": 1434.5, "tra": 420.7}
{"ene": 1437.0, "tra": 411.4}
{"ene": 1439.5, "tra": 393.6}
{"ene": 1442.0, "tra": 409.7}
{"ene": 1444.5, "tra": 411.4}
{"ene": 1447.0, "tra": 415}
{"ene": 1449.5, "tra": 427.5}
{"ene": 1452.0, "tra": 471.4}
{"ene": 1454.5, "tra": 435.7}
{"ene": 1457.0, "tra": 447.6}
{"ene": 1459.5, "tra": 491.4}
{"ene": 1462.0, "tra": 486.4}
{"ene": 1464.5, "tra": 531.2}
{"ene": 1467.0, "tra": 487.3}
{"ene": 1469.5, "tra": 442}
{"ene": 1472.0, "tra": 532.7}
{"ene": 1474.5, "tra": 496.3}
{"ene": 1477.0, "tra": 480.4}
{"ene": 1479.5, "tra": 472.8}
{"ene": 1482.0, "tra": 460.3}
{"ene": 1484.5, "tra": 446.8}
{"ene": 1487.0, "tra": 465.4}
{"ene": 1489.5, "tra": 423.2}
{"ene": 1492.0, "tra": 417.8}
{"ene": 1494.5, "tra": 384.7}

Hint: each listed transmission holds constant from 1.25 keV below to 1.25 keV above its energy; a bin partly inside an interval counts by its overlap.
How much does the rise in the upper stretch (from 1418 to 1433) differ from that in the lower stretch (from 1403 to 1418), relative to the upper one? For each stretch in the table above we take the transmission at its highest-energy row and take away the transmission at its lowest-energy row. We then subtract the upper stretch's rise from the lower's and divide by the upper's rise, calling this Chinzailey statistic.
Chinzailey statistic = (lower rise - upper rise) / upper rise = 5.9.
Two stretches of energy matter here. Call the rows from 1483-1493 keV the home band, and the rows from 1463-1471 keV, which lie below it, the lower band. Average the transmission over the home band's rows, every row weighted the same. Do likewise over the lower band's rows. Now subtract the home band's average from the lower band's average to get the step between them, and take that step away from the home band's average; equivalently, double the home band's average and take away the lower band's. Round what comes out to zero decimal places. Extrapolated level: 390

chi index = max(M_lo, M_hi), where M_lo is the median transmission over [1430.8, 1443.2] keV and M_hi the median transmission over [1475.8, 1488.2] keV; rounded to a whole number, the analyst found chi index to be 465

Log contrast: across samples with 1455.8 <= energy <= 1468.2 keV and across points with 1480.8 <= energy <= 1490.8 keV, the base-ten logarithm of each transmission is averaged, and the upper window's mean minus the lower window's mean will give -0.037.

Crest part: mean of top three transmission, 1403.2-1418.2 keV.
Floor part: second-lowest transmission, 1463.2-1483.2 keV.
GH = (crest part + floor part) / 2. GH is 431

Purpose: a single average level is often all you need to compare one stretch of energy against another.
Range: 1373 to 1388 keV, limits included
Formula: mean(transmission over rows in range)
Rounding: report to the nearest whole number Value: 397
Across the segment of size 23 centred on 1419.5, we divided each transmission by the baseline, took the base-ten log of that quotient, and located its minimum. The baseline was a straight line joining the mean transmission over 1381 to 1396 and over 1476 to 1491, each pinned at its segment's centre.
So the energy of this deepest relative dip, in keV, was 1409.5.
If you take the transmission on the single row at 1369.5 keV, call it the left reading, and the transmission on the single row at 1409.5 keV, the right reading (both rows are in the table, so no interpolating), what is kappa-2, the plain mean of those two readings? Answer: 371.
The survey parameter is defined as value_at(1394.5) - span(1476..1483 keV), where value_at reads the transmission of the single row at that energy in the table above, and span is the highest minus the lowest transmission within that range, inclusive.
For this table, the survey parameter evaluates 319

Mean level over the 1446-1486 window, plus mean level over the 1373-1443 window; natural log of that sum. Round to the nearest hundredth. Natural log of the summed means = 6.74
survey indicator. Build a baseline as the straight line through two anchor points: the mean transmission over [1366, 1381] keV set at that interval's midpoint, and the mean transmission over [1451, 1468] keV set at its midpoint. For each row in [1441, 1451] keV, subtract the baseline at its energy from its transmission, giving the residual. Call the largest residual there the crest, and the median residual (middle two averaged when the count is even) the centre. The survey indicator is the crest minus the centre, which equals 10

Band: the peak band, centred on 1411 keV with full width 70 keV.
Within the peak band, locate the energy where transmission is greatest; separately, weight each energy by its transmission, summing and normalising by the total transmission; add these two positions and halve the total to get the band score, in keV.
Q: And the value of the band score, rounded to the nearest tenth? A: 1416.8 keV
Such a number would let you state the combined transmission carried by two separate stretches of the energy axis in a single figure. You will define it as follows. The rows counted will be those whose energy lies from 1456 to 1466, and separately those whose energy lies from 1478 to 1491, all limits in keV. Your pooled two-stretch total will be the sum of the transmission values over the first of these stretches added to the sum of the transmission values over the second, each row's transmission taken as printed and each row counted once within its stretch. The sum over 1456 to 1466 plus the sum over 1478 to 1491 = 4225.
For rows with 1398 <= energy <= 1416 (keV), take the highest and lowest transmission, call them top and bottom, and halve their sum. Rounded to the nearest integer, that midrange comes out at 345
